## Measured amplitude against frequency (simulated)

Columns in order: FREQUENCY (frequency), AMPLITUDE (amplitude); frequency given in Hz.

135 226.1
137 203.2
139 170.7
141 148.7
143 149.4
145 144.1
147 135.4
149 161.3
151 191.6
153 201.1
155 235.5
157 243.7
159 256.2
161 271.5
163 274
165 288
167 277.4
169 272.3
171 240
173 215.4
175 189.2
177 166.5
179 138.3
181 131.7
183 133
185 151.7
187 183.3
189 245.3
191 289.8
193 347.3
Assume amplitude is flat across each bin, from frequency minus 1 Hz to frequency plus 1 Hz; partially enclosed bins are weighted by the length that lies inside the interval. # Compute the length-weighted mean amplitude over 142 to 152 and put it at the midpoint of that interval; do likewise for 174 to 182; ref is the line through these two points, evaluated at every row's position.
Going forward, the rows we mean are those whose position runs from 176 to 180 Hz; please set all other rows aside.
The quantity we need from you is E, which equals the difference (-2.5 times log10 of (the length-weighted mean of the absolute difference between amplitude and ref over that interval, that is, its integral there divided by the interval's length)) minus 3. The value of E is -5.9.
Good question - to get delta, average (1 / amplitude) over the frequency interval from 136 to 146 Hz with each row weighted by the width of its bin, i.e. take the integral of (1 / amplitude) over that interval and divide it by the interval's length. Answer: 0.0062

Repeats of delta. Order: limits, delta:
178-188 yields 0.0069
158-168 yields 0.0037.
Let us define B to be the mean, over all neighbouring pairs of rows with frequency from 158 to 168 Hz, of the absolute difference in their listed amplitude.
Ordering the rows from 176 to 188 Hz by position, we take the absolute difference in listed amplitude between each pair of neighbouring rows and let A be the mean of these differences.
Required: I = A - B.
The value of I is 7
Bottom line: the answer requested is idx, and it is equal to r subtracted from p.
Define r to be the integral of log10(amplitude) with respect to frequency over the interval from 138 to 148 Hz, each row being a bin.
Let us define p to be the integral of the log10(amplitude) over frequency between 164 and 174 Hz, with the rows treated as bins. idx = 2.4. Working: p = 24.1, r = 21.7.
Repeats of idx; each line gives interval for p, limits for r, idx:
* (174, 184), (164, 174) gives -2.3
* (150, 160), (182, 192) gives 0.7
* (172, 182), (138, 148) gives 0.4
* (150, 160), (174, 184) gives 1.7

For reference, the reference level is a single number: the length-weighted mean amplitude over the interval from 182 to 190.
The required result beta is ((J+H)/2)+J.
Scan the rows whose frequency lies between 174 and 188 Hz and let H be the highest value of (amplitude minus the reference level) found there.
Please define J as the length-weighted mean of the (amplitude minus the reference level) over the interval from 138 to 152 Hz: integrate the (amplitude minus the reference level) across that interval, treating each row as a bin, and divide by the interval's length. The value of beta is -26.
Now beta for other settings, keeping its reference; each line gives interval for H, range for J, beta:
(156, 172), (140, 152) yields 20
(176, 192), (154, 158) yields 148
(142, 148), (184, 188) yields -31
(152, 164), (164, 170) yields 199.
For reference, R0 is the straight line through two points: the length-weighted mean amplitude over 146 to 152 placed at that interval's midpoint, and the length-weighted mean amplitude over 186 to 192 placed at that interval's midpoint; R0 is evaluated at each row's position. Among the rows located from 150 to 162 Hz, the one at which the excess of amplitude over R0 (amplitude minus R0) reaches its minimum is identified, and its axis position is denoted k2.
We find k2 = 151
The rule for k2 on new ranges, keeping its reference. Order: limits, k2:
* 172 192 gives 183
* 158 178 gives 177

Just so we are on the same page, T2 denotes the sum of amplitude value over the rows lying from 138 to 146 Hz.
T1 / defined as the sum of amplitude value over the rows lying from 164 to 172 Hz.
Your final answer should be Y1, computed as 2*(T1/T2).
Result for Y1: 3.5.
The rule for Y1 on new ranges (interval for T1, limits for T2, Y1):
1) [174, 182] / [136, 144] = 1.9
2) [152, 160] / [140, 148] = 3.2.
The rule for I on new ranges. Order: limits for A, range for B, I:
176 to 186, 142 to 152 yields -4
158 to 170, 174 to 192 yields -17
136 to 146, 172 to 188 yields -4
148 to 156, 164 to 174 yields 7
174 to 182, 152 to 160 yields 1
